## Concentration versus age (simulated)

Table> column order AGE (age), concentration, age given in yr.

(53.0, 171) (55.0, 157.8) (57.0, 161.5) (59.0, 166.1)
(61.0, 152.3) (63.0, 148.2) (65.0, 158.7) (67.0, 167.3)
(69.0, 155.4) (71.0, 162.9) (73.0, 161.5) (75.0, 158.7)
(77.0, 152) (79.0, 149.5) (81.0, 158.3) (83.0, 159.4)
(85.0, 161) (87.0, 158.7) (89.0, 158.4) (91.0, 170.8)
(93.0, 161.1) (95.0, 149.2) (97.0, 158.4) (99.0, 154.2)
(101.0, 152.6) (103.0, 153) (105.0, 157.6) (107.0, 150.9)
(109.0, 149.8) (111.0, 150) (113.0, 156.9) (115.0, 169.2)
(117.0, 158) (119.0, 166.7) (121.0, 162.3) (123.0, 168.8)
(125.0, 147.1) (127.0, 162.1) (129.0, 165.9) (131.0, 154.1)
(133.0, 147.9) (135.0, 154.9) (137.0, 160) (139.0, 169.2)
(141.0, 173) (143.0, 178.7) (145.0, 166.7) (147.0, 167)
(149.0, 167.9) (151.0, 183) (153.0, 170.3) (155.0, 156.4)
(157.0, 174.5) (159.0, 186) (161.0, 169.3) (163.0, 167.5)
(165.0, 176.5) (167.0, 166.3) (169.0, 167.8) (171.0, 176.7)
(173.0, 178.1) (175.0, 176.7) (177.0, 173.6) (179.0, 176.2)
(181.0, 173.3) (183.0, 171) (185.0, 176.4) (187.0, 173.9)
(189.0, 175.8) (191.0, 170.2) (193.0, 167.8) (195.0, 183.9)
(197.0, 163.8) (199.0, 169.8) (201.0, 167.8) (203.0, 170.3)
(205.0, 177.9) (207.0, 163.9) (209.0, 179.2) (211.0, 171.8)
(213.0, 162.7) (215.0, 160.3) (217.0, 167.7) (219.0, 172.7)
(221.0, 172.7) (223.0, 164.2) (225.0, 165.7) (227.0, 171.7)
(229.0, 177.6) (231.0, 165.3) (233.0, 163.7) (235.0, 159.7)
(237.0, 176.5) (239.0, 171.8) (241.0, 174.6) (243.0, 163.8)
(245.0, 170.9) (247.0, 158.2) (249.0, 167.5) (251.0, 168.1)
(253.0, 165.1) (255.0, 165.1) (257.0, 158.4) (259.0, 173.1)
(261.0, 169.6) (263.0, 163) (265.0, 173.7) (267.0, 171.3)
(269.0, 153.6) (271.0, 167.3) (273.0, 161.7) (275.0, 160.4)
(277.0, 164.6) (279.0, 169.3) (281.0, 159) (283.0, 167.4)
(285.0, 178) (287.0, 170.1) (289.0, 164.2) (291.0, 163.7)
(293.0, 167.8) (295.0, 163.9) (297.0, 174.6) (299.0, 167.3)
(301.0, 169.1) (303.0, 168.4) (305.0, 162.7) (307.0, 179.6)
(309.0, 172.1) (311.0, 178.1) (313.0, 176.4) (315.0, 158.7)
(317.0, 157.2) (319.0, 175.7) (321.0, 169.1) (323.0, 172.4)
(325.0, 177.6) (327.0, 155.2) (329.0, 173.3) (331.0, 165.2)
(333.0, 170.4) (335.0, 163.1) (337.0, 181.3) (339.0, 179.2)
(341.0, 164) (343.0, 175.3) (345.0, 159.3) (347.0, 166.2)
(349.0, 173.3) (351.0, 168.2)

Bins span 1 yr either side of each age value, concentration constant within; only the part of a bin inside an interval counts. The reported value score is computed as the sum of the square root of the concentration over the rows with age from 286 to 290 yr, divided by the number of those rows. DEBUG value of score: 12.9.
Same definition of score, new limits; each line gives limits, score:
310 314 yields 13.3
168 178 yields 13.2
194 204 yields 13.1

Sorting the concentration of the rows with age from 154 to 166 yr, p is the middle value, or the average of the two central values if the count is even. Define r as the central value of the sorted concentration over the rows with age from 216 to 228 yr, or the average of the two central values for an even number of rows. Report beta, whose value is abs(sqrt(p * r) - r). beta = 1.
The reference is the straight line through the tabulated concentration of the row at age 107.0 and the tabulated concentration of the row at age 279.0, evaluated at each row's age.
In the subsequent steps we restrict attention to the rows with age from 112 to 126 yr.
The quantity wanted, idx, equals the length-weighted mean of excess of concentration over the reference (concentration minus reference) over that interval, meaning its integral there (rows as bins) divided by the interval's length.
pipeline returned 9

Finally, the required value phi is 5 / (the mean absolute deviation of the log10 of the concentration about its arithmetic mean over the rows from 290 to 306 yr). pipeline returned 683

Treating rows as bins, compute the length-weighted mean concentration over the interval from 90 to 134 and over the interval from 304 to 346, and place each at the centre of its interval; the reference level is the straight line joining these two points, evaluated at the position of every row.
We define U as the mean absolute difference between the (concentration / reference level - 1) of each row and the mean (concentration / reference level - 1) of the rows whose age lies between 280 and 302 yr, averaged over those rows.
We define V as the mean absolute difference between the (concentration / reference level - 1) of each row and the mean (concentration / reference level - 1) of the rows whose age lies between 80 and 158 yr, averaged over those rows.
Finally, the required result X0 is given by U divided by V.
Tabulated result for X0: 0.5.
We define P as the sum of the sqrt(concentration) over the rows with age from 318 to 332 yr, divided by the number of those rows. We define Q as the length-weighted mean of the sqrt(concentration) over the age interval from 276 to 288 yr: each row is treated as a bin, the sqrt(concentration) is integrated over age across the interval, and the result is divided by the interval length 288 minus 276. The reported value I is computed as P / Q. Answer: 1.005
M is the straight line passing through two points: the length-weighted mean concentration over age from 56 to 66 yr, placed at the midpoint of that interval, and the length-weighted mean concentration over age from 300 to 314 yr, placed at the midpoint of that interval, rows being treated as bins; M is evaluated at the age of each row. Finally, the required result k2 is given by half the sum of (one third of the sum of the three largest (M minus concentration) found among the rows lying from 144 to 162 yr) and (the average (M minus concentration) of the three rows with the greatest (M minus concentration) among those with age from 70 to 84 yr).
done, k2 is 2.3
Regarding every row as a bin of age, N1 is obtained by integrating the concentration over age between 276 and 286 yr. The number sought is 1677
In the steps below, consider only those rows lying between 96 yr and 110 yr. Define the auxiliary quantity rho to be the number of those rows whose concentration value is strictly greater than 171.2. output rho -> 0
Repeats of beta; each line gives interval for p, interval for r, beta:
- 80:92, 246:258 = 3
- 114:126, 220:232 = 2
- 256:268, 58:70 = 7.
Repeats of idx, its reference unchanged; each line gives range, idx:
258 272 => 0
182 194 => 13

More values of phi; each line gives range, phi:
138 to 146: 502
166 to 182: 593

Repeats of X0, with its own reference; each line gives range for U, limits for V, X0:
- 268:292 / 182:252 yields 0.8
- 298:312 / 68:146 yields 0.7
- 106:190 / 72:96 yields 1.7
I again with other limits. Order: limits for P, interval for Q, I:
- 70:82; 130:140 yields 1.000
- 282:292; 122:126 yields 1.034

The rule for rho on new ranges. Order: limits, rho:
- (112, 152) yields 3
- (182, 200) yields 4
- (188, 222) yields 7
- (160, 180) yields 6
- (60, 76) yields 0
